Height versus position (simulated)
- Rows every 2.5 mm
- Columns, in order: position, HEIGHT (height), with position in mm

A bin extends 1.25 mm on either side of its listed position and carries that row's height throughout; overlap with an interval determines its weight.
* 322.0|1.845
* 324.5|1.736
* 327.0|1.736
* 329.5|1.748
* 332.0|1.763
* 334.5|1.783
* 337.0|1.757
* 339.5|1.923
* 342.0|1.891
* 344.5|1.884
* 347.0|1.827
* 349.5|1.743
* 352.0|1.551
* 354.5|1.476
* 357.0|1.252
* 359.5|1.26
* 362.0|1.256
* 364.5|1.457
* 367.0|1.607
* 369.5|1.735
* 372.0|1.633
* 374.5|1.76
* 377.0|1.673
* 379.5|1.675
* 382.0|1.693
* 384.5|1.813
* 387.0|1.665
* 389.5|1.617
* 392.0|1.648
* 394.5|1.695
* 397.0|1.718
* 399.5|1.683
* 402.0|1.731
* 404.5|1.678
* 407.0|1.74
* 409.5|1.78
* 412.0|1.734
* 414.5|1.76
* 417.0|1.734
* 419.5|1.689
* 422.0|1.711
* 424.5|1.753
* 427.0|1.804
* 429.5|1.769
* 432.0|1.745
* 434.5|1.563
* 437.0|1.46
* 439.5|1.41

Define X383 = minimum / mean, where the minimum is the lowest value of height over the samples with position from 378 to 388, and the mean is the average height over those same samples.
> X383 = 0.973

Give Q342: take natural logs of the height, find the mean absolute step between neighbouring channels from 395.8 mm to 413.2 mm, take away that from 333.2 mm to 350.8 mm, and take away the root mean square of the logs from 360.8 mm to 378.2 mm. -0.477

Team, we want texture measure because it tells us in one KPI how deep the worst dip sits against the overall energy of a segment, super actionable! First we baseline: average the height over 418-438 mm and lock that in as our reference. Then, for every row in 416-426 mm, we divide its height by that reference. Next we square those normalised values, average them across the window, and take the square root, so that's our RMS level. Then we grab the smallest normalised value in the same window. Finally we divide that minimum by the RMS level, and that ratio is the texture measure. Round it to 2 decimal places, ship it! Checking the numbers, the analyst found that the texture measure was 0.98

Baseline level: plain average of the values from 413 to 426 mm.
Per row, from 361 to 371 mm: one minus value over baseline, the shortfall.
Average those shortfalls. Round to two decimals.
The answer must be 0.12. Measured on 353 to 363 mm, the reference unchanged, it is 0.24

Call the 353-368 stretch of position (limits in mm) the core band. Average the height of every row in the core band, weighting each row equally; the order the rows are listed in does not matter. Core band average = 1.38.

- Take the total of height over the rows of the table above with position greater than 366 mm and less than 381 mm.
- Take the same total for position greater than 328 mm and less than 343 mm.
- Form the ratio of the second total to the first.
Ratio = 1.078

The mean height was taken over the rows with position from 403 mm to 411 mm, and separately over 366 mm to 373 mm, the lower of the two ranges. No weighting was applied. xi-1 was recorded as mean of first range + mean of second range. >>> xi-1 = 3.39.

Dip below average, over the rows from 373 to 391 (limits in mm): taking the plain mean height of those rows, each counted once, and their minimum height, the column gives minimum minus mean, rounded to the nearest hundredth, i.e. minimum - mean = -0.08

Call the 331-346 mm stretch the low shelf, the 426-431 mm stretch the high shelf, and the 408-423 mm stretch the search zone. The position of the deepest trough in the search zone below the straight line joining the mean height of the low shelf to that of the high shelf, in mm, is 419.5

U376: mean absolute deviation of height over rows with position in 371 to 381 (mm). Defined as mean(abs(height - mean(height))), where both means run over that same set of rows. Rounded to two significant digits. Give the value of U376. 0.037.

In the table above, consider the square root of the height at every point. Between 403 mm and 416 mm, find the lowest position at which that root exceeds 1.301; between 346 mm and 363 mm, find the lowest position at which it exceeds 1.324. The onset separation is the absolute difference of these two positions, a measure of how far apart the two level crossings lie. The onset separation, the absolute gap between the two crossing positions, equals 60.0 mm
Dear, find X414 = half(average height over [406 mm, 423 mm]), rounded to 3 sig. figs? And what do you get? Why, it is 0.868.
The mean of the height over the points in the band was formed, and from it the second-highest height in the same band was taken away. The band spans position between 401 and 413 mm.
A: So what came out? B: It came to -0.007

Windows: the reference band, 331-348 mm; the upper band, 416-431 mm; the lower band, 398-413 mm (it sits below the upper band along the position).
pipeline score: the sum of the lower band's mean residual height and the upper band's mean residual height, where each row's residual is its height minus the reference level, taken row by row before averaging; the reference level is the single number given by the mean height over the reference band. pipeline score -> -0.20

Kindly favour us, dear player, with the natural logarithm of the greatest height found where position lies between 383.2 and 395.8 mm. 0.595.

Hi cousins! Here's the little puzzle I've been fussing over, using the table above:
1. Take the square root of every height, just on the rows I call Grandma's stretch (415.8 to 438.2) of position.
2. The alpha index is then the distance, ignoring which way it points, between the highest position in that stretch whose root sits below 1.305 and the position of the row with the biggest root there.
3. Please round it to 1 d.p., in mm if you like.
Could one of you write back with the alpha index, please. 10.0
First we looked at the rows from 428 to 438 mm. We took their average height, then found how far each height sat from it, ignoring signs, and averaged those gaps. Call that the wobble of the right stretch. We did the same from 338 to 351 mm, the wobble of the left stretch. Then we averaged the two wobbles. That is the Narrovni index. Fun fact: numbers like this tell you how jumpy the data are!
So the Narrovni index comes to 0.089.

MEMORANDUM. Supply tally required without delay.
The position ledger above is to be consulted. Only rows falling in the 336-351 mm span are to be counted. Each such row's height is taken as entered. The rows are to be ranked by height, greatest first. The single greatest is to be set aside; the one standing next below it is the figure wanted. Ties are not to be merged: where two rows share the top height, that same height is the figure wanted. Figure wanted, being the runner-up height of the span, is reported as 1.891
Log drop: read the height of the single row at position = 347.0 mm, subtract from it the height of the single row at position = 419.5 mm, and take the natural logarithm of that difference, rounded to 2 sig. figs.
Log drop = -2.0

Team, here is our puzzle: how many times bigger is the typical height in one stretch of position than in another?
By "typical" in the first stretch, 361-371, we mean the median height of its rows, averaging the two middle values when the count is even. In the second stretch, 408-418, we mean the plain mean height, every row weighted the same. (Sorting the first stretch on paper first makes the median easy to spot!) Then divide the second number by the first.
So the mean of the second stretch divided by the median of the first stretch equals 1.14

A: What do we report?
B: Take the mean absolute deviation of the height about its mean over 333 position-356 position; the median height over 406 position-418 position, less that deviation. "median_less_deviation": 1.63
